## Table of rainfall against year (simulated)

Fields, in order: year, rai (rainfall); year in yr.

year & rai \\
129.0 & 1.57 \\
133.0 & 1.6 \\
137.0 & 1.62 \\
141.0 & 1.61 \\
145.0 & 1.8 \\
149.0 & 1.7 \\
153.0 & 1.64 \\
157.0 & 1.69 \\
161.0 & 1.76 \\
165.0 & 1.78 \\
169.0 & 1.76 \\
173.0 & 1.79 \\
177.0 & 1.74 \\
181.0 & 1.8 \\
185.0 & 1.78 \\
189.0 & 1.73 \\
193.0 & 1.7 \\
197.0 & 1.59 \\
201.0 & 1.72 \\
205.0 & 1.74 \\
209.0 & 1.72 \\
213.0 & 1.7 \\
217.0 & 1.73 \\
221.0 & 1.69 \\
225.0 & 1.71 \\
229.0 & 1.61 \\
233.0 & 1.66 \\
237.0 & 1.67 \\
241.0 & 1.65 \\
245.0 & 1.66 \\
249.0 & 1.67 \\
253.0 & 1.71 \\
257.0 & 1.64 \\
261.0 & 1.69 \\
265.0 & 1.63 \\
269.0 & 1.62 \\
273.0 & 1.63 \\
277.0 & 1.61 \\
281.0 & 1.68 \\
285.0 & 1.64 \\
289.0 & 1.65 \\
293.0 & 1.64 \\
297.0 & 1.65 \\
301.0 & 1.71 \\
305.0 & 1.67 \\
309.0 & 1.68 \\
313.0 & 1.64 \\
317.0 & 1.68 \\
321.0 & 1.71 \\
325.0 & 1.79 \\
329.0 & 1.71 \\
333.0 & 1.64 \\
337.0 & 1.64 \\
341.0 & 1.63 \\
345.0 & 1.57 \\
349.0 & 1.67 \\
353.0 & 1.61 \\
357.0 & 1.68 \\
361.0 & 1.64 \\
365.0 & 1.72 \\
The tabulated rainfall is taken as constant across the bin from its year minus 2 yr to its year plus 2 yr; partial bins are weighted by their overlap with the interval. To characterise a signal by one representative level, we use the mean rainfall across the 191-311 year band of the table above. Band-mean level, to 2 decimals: 1.67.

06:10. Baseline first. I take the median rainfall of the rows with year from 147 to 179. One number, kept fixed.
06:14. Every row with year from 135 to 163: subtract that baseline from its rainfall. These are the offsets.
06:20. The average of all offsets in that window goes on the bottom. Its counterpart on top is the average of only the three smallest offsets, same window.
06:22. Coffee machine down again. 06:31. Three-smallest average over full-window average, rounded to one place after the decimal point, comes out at 2.1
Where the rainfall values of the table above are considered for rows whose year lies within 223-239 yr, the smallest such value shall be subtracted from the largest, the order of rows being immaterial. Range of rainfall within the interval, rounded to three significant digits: 0.100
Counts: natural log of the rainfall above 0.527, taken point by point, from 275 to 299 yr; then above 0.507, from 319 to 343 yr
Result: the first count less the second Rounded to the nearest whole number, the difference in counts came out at -3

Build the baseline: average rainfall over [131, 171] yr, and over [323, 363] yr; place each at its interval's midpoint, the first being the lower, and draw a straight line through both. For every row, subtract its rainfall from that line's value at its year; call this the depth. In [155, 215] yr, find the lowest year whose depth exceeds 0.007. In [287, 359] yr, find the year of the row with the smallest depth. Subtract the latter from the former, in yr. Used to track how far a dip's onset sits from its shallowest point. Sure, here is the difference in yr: -128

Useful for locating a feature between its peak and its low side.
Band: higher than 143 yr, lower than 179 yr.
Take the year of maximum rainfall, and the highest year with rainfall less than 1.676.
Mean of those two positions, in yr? 149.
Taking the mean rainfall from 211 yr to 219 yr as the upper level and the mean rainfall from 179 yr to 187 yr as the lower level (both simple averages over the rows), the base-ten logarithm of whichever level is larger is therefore 0.253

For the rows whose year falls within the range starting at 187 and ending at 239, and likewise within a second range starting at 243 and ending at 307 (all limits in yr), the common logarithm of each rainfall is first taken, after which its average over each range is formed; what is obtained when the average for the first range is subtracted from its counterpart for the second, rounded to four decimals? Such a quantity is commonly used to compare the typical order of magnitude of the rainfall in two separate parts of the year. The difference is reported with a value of -0.0087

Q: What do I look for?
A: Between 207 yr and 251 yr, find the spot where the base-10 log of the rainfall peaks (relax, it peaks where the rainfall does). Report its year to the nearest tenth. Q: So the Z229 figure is 217.0 yr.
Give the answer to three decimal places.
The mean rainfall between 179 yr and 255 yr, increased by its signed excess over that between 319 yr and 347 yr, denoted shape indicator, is 1.724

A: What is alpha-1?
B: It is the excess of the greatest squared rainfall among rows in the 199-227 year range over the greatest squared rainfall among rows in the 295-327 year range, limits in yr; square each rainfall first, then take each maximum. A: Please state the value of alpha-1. -0.2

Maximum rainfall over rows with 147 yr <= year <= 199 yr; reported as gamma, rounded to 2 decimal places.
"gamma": 1.80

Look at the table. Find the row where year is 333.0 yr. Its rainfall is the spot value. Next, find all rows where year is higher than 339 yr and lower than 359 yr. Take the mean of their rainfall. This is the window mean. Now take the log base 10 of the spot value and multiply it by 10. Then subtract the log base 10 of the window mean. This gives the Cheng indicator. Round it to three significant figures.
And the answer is 1.94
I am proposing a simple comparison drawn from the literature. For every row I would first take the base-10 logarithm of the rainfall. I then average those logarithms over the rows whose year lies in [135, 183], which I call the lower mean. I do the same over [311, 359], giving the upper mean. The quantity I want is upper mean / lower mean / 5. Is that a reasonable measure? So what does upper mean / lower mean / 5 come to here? 0.187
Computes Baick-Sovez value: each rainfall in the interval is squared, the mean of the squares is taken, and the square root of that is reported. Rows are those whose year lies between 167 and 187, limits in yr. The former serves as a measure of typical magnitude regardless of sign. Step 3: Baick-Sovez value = 1.77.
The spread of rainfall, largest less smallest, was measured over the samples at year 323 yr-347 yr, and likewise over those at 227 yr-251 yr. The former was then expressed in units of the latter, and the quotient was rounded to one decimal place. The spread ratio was 3.7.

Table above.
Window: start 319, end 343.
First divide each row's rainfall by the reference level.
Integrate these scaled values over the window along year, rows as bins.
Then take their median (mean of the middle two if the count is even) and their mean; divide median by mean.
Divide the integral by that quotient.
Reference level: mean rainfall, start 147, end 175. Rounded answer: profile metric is 23.5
